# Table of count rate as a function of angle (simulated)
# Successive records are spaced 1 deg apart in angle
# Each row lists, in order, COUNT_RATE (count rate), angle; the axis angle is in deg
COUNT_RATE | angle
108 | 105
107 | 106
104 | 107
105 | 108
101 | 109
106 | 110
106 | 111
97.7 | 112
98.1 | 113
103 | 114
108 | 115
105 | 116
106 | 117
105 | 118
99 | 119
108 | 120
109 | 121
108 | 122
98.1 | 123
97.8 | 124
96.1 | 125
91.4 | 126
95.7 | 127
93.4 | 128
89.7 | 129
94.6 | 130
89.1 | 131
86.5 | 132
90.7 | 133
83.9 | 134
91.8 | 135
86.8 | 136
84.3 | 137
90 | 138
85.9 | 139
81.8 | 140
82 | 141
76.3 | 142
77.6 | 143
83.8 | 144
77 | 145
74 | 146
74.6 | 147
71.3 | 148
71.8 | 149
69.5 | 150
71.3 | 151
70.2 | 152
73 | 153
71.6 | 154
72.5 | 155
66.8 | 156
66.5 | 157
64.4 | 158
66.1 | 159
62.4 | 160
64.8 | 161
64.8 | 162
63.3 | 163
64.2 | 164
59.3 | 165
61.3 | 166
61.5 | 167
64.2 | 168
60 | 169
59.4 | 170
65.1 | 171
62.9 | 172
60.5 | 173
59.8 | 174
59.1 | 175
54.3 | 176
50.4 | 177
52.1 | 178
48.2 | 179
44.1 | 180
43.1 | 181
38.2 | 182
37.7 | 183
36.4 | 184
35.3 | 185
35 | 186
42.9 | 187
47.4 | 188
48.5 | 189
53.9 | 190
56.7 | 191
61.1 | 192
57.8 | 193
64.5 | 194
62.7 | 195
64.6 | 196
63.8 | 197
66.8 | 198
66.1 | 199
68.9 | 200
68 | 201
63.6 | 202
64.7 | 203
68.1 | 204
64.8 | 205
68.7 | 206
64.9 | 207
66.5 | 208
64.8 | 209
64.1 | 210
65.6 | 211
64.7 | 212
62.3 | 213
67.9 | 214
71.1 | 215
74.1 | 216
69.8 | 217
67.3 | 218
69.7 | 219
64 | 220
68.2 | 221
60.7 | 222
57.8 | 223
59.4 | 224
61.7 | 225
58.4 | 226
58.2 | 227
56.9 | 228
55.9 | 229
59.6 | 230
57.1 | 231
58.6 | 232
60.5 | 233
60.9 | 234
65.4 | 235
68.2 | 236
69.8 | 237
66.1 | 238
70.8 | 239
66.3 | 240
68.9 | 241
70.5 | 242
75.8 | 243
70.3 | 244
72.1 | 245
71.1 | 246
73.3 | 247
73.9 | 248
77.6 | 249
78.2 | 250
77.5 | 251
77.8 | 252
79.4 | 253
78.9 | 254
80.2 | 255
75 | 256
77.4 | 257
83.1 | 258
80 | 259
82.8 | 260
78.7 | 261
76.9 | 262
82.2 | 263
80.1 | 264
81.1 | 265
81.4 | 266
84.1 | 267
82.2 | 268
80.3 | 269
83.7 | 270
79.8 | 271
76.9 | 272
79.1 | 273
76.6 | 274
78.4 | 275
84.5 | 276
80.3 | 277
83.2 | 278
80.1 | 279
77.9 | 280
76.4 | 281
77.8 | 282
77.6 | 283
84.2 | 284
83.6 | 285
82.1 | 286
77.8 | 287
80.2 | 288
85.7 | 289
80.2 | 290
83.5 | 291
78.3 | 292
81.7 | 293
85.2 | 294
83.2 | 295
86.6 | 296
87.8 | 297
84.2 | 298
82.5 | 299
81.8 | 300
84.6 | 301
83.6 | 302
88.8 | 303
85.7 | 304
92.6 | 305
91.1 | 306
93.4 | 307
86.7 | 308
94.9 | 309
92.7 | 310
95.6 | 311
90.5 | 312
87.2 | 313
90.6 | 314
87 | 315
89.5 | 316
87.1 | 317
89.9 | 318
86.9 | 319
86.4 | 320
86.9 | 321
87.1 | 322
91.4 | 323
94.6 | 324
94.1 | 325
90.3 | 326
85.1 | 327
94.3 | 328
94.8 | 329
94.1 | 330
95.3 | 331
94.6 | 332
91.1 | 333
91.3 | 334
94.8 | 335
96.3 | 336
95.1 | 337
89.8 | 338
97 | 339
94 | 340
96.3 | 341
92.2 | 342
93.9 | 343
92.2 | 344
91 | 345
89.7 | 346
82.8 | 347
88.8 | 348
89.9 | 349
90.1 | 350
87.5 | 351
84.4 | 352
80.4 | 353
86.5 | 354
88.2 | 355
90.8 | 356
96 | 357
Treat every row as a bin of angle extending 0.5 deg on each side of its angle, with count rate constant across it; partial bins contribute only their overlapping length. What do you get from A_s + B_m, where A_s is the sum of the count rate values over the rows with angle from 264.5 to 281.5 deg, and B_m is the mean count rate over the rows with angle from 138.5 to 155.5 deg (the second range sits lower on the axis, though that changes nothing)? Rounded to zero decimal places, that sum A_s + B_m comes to 1442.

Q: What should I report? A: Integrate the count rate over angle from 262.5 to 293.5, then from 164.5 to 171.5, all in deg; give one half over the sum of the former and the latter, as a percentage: 0.0171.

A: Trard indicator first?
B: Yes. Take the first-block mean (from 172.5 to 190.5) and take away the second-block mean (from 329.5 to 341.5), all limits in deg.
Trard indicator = -47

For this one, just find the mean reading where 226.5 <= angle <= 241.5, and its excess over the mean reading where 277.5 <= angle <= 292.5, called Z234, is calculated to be -18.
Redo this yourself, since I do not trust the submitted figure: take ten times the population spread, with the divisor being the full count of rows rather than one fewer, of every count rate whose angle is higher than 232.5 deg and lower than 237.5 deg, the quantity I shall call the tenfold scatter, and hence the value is 37.5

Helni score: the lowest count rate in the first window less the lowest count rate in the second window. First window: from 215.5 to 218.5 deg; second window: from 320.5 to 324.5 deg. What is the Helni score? -20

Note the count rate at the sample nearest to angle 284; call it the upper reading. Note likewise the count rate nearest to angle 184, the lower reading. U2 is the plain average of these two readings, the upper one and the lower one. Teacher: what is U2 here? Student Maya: 60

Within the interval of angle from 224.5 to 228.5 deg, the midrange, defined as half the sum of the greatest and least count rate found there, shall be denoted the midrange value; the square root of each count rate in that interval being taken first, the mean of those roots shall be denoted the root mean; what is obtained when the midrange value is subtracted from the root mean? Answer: -52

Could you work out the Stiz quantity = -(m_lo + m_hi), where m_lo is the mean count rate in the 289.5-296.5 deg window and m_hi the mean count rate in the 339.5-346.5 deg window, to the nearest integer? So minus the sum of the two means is -175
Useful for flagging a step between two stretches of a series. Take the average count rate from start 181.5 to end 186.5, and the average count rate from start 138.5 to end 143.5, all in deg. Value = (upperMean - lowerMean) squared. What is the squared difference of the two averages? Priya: 1954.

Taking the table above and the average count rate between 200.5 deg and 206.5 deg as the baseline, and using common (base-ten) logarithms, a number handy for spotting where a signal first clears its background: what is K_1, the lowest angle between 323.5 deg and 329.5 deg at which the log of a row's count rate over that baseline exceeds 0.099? 324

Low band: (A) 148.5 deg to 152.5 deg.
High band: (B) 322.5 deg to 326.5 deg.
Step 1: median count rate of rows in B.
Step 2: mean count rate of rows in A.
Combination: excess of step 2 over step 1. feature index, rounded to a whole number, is -22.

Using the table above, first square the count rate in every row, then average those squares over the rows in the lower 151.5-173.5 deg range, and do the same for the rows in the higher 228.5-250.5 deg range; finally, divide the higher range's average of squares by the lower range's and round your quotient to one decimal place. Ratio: 1.1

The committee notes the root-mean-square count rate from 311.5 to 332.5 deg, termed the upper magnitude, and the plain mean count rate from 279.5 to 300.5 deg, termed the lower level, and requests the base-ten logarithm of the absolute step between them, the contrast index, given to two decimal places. 0.93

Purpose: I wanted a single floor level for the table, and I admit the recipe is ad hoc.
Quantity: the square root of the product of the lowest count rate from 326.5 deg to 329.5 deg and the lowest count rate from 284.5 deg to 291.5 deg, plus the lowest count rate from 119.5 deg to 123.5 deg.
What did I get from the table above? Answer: 179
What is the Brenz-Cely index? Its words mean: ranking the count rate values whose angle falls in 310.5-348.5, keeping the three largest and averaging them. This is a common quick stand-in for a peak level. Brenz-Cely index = 97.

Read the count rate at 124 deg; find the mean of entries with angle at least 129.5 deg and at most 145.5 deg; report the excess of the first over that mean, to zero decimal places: 13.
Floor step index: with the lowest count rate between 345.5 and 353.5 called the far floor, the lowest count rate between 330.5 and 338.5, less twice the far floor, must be -71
